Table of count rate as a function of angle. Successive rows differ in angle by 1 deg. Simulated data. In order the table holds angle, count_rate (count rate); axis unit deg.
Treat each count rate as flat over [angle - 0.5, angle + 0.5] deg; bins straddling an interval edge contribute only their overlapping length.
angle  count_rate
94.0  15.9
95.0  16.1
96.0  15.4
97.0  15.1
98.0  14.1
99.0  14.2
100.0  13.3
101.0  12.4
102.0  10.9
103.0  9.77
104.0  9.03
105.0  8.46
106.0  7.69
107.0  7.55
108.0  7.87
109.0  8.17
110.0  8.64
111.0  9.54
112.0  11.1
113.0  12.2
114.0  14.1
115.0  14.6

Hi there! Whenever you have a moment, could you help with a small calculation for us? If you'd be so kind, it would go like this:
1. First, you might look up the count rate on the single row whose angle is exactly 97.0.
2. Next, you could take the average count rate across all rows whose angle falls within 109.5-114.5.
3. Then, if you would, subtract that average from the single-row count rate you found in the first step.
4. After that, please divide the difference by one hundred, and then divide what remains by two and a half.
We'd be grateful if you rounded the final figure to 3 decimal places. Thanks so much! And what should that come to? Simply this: 0.016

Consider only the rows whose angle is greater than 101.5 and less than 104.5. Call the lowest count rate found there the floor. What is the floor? 9.03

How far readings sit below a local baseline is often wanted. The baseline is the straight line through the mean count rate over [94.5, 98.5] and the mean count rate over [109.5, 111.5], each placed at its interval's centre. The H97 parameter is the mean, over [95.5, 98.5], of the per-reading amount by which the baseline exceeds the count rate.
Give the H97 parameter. 0.1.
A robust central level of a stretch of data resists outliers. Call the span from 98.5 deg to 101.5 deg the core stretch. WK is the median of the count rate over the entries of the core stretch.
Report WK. 13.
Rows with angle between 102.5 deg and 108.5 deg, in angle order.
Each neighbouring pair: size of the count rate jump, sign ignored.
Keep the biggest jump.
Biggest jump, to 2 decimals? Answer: 0.77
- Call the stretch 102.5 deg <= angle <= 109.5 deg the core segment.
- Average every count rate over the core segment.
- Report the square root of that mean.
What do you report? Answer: 2.89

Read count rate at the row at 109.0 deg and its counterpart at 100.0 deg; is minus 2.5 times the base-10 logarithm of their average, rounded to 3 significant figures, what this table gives -2.58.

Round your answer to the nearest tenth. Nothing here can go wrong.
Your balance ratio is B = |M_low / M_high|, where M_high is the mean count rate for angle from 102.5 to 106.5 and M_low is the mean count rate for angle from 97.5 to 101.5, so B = 1.5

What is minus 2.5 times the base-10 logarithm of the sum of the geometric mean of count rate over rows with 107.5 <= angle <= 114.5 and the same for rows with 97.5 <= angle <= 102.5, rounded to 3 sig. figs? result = -3.40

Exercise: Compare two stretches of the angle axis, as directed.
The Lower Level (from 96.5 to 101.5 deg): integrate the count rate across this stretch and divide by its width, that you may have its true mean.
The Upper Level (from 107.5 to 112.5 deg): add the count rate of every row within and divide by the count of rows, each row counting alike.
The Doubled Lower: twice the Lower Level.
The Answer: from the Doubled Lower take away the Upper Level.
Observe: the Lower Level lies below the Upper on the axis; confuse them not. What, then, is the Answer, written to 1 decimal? 18.6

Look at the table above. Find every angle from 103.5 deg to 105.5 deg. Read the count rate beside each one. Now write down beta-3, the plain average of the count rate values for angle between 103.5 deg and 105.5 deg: 8.7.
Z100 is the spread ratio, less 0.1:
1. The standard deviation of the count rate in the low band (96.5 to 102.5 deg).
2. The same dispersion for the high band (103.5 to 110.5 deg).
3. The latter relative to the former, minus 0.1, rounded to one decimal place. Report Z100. 0.3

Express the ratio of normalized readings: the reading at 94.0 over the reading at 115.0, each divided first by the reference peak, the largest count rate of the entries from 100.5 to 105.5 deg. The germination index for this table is 1.1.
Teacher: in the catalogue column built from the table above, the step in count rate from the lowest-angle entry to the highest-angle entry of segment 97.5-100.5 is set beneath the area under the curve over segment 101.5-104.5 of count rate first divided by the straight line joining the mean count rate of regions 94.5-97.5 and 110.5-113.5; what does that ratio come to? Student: -2.74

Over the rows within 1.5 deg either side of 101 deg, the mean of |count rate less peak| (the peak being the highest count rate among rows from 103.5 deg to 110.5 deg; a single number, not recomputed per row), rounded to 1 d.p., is 3.2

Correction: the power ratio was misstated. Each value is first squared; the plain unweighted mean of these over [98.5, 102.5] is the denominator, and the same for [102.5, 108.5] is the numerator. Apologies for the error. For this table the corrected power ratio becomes 0.44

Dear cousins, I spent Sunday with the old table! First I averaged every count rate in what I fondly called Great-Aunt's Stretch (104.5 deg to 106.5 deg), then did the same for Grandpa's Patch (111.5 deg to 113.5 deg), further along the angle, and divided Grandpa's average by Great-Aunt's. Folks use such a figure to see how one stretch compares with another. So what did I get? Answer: 1.4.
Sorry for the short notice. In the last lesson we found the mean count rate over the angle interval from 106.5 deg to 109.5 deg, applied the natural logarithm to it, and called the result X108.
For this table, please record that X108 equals 2.1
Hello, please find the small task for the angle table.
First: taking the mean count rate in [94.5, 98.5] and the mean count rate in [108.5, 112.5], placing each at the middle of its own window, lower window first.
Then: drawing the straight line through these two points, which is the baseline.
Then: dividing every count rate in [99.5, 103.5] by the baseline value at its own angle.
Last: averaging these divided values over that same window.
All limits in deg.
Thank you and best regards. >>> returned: 0.88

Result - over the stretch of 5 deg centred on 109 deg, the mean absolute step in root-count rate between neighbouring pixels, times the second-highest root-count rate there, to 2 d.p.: 0.25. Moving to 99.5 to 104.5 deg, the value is 0.57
